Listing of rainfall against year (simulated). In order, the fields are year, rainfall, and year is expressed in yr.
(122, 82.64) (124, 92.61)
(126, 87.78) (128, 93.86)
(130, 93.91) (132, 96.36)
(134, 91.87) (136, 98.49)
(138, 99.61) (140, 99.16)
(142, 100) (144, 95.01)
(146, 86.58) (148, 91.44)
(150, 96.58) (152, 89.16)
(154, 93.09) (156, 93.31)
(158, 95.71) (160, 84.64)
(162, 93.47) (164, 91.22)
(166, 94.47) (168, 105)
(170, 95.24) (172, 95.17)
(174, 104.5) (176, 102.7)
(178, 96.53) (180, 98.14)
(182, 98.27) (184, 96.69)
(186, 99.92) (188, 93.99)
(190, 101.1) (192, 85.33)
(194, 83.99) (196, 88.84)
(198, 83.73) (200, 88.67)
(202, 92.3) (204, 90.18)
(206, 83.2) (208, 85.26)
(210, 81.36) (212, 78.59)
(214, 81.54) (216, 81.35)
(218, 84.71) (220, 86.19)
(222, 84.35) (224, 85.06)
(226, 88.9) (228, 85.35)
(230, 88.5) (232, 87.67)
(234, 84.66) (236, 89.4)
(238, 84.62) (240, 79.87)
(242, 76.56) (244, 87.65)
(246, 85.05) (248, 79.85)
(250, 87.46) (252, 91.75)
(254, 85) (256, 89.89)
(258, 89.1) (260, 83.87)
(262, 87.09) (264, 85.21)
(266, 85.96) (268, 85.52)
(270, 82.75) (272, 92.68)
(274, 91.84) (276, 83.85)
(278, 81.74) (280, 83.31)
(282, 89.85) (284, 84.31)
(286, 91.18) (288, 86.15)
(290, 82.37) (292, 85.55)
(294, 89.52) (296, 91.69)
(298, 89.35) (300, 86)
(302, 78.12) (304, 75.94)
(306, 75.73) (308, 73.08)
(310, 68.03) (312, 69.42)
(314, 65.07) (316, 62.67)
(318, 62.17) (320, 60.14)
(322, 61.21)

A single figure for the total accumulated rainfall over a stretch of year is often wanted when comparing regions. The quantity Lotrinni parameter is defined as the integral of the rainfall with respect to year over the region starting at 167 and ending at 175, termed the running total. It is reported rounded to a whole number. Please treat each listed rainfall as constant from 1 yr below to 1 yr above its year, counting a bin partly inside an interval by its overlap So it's 800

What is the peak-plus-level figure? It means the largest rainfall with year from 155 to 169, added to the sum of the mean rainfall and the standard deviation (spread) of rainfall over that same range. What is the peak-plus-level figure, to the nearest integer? 205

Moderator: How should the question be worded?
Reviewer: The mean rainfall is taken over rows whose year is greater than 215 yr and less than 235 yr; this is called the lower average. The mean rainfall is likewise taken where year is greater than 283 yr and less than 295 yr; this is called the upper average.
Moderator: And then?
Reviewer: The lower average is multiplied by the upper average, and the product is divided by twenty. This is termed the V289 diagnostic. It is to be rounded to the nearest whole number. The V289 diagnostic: 371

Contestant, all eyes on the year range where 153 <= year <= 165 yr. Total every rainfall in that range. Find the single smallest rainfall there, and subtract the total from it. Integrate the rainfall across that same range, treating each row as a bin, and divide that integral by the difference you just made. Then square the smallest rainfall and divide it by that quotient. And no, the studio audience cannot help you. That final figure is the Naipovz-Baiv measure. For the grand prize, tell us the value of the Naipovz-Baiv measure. -3032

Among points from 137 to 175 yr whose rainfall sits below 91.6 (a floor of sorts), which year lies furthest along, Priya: 164 yr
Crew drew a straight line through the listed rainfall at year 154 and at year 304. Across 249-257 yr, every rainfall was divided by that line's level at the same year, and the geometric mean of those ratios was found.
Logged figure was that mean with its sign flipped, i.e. -1.08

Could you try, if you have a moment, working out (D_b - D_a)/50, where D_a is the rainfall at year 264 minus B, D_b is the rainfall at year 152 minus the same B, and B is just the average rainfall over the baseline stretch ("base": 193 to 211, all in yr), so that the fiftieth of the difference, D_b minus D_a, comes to 0.08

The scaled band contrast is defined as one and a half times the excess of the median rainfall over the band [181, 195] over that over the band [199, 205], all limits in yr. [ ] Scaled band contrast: 10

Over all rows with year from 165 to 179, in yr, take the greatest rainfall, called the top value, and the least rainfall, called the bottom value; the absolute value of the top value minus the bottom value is 11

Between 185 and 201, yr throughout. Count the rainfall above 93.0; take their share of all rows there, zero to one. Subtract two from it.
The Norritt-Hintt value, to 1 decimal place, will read -1.6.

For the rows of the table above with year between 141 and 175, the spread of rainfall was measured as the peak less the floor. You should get 20.4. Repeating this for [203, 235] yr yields 11.6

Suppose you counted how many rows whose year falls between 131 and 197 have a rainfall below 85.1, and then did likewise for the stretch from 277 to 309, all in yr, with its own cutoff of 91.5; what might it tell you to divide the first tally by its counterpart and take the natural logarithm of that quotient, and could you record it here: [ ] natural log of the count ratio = -2.01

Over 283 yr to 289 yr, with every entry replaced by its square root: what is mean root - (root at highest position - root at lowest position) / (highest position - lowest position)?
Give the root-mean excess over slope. 9.31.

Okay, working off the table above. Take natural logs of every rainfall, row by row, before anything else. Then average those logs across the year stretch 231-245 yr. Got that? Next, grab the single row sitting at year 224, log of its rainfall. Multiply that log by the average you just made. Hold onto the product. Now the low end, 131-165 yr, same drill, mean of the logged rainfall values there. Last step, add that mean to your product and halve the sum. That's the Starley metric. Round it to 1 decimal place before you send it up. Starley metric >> 12.1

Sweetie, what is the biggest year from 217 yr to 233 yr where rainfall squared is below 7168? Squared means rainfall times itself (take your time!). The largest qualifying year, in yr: 222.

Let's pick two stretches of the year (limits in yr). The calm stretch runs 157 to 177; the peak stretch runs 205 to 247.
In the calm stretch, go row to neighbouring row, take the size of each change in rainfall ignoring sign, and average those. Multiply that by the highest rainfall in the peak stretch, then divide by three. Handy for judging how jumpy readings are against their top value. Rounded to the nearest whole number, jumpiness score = 188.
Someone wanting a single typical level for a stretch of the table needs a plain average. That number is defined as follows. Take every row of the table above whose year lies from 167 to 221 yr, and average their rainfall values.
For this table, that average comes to 91.2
